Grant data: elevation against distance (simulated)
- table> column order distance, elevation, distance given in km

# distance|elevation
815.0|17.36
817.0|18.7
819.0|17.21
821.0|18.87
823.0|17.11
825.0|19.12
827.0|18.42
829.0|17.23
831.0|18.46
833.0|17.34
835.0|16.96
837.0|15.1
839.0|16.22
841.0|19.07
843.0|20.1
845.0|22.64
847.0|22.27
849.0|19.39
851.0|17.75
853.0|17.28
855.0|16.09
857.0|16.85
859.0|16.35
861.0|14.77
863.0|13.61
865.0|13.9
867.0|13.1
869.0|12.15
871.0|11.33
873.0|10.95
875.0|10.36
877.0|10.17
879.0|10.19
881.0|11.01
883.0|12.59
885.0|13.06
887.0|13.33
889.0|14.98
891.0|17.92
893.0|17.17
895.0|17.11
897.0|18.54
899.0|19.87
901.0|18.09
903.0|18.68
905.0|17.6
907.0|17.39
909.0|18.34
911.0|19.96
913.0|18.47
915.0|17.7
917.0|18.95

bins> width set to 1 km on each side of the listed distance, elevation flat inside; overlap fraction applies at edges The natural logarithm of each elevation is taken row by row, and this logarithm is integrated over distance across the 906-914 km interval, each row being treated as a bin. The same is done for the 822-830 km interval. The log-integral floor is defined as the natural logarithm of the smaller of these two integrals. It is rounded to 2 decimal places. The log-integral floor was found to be 3.14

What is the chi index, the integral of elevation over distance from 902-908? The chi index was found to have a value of 107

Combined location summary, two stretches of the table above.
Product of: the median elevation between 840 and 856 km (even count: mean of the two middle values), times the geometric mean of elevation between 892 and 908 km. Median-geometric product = 347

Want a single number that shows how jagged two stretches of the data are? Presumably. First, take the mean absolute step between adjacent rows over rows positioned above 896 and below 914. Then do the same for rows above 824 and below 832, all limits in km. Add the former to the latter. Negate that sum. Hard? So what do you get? -2.2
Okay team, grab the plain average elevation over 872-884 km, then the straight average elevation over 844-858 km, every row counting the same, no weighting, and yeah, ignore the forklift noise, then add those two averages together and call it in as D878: 29.8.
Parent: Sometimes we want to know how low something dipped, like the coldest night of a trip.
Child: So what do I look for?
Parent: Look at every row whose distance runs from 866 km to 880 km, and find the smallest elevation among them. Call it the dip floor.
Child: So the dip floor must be 10.17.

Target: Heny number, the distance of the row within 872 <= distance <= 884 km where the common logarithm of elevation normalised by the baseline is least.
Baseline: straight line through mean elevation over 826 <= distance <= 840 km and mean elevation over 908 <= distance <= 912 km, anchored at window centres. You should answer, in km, 879.0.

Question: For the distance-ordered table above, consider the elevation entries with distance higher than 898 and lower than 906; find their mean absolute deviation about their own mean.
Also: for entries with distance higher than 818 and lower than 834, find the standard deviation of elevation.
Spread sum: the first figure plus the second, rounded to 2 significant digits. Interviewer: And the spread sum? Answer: 1.5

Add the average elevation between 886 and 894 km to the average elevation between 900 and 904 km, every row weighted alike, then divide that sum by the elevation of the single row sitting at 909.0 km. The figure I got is 1.9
